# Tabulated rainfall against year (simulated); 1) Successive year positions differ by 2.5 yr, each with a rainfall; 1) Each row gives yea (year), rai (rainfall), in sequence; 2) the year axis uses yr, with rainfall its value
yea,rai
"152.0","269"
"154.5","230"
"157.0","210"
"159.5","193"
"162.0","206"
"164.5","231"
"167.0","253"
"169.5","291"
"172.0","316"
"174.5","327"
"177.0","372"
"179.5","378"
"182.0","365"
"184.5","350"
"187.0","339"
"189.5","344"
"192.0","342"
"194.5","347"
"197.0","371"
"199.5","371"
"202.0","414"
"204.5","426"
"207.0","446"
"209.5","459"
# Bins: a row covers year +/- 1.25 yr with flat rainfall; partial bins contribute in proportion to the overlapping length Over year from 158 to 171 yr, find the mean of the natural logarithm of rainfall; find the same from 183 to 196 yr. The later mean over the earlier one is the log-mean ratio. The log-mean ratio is 1.072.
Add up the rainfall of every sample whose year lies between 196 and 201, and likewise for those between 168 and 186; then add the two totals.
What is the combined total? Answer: 3141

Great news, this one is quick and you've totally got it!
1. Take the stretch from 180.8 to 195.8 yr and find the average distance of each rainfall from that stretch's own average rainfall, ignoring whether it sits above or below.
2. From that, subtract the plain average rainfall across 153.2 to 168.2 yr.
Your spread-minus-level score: -214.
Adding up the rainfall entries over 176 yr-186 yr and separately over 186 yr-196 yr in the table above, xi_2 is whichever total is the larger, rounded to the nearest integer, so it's 1465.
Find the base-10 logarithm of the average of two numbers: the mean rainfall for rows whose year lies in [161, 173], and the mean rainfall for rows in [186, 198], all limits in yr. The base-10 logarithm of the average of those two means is 2.48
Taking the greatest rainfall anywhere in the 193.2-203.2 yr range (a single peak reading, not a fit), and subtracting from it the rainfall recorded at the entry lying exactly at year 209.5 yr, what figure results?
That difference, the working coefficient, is -45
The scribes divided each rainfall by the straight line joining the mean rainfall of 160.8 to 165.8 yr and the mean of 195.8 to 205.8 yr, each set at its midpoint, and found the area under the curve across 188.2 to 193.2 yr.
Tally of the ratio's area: 4.9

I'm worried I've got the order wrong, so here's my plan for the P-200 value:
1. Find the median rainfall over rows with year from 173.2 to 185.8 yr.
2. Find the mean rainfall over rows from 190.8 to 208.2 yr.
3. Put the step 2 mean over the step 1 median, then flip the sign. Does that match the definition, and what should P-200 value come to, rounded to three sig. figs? -1.06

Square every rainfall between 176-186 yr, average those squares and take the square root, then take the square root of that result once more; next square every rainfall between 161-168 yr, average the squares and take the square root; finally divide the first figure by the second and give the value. 0.083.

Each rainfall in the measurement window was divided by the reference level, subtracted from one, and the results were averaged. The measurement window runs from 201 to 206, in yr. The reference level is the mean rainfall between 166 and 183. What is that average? -0.28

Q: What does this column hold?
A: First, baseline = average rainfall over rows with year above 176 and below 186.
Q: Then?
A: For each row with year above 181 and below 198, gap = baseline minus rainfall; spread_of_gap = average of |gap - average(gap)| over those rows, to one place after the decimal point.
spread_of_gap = 9.6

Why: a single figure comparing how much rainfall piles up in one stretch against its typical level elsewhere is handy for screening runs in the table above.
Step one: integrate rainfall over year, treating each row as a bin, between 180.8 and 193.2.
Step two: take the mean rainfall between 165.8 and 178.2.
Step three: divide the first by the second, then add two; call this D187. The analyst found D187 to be 16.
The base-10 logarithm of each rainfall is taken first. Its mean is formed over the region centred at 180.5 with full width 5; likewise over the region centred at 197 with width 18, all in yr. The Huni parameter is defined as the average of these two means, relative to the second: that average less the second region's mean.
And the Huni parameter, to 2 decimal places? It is 0.00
